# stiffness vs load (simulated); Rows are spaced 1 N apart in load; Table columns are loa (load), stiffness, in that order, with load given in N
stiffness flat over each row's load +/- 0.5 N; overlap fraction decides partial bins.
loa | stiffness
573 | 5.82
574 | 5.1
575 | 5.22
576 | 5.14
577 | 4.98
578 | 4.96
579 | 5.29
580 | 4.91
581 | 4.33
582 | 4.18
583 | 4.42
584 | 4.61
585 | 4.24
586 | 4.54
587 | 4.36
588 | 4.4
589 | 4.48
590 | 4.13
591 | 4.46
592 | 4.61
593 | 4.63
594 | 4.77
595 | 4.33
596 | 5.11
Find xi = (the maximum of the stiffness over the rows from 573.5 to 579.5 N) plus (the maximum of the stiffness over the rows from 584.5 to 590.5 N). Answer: 9.8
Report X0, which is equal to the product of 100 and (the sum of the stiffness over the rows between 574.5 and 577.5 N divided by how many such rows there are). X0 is 511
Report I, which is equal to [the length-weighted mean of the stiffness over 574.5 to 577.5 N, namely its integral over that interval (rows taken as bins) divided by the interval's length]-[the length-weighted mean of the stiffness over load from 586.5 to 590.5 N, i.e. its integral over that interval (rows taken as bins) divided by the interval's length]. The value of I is 0.77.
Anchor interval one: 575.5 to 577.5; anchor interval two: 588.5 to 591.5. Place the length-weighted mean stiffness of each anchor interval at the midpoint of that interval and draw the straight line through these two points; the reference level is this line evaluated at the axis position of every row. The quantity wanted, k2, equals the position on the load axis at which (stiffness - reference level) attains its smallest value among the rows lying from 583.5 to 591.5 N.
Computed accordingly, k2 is 585 N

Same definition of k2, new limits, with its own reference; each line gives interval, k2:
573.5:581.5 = 581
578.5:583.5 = 582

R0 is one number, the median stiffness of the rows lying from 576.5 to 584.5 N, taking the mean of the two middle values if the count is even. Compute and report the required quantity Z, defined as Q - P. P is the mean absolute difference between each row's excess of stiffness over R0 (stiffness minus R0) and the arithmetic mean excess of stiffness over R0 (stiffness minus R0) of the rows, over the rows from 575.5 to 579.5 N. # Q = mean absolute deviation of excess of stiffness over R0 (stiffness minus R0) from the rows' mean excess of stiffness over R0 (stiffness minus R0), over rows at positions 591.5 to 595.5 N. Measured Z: 0.005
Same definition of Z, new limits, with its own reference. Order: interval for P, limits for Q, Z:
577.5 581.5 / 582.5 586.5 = -0.149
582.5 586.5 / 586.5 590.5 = -0.016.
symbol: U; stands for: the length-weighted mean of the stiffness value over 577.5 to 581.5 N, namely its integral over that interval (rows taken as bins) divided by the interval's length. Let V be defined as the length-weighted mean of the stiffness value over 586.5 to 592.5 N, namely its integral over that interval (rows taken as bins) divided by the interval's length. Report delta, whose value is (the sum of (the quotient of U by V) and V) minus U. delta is 0.6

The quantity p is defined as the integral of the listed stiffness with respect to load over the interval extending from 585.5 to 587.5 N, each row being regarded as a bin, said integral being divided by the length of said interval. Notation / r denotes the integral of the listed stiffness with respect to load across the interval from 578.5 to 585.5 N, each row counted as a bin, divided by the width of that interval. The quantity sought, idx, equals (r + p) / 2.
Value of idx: 4.51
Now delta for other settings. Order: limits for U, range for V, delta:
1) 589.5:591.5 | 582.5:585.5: 1.1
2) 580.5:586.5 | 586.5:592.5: 1.0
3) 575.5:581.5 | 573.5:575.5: 1.2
